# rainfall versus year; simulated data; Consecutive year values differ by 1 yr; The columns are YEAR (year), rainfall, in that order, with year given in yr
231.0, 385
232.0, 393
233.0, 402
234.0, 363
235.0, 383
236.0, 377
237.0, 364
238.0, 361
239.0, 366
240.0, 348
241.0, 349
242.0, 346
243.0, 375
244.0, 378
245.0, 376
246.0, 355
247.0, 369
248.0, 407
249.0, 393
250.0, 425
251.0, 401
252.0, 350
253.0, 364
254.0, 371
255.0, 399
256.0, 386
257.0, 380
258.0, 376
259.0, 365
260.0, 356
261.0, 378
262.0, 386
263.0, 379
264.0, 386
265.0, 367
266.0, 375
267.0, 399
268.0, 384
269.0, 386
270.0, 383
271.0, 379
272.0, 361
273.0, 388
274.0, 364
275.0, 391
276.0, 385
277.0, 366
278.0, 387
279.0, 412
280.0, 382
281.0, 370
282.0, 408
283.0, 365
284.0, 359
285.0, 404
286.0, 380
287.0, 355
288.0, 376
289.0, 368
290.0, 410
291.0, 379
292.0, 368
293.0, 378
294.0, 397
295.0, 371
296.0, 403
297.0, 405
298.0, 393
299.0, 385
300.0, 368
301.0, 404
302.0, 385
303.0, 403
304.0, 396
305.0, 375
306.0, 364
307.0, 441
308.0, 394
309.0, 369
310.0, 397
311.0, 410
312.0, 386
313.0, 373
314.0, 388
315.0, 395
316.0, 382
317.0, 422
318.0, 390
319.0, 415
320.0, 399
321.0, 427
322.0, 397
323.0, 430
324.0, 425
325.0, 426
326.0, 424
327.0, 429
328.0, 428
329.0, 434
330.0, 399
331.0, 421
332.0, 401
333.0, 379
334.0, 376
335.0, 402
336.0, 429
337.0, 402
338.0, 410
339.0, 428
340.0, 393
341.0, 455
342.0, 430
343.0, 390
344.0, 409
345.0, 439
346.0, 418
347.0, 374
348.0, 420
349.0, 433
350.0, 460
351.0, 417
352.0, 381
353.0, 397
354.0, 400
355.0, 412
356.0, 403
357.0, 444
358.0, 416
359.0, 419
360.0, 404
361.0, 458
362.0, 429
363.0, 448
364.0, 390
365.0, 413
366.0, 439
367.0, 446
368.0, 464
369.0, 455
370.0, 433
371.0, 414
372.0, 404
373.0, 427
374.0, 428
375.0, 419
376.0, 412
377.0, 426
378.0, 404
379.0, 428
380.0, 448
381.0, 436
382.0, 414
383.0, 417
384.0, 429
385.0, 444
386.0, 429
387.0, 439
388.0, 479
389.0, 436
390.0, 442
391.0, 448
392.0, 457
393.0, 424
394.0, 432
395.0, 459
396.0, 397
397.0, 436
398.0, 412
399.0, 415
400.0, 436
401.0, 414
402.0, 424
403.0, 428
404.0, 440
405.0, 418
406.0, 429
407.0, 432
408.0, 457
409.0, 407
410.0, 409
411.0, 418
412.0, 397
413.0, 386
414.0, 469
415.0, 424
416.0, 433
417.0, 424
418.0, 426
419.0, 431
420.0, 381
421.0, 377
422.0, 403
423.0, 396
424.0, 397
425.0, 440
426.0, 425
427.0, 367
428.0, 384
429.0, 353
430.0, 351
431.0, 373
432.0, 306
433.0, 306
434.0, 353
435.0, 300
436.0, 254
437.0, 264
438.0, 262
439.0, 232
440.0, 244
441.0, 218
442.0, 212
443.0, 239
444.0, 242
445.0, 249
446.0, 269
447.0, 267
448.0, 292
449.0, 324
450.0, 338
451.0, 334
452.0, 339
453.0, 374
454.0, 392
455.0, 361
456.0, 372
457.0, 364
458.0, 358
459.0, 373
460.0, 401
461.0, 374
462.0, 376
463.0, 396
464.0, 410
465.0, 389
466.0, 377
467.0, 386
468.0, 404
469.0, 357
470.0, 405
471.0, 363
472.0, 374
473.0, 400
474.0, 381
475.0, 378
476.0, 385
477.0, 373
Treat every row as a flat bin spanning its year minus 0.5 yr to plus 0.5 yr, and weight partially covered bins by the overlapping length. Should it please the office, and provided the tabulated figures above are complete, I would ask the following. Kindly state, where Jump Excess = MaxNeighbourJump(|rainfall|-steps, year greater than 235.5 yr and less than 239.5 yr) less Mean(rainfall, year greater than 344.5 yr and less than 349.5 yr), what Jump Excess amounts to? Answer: -404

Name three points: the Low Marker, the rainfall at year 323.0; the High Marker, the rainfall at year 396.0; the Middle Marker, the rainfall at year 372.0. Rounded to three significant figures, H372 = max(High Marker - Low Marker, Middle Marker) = 404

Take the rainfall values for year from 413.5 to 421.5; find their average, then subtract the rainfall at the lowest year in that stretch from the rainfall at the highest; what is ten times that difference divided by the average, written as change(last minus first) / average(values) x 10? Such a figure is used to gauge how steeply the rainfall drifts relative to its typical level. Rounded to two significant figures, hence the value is -2.2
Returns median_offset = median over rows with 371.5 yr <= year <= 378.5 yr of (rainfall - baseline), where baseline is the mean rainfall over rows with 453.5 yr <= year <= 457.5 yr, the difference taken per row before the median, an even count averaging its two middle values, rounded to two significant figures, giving 47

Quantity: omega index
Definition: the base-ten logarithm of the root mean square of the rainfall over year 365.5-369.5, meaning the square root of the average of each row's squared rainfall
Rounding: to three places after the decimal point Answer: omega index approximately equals 2.654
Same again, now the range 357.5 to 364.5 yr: 2.627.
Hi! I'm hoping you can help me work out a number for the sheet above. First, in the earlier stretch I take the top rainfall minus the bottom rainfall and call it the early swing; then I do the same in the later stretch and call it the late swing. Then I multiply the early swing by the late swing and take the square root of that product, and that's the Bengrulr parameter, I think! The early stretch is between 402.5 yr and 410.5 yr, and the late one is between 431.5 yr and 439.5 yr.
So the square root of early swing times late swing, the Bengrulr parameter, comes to 78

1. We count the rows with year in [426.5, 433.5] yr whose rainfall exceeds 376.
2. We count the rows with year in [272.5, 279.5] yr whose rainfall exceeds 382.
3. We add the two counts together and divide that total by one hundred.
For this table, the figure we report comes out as 0.060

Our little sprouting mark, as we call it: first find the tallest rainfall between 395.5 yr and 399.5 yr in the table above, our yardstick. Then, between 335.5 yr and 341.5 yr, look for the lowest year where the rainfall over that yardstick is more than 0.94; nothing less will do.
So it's 336.0 yr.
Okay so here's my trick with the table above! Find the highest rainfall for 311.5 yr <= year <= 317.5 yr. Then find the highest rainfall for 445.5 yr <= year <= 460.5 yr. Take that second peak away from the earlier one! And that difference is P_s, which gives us 21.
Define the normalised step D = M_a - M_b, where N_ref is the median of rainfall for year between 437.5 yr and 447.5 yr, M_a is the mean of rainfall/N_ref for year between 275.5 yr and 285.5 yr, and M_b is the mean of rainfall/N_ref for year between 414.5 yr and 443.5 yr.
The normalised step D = 0.2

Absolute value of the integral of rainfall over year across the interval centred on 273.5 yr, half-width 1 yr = 752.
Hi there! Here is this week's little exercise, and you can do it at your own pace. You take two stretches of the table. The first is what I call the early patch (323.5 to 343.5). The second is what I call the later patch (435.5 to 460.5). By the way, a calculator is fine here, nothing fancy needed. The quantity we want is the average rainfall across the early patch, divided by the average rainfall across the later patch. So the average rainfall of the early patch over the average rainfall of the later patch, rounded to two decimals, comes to 1.37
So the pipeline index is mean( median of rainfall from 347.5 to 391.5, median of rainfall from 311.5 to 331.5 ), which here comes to 423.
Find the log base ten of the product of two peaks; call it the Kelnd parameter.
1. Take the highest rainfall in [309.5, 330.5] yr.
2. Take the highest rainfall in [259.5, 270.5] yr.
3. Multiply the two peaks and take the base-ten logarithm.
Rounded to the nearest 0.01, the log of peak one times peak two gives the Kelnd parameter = 5.24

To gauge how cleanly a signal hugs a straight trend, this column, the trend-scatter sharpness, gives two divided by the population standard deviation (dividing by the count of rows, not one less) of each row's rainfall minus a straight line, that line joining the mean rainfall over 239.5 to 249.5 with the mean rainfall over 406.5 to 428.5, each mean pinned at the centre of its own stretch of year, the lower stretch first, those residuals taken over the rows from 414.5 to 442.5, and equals 0.027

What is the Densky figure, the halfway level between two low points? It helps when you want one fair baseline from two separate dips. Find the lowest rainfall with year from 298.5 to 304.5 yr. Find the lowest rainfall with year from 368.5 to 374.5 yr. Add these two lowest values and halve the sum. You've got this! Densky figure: 386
